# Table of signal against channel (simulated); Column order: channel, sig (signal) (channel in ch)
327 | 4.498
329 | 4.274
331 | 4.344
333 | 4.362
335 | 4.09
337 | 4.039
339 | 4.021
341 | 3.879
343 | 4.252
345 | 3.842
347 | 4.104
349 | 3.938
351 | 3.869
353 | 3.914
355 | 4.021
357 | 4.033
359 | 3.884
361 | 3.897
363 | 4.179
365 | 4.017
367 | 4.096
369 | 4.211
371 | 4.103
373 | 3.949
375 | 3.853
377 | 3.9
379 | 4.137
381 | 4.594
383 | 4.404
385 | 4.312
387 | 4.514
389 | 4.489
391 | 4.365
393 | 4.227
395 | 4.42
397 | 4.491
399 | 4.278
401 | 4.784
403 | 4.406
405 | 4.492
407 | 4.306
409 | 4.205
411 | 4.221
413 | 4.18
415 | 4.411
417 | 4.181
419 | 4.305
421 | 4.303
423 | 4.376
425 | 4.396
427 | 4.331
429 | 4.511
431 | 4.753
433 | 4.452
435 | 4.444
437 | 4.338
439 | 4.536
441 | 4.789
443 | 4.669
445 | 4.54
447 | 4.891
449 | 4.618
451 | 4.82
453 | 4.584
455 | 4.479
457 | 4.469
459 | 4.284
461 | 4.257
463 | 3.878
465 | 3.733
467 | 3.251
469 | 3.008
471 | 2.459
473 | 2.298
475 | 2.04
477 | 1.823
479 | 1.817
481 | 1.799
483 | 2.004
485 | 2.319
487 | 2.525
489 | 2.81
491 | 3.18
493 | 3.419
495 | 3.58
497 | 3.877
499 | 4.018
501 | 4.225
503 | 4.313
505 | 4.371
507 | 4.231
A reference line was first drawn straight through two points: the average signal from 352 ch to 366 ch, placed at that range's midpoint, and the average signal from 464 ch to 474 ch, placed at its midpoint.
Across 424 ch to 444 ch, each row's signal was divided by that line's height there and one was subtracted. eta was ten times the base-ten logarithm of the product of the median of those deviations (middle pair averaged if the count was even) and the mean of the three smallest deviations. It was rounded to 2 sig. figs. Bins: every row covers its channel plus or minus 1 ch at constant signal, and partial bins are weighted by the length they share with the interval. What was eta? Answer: -9.6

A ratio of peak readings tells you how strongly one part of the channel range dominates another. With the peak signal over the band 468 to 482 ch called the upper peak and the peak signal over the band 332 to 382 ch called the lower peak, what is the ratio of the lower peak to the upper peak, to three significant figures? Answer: 1.53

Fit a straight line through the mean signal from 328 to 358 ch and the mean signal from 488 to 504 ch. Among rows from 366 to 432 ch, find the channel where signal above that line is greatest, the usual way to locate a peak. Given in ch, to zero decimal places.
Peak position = 431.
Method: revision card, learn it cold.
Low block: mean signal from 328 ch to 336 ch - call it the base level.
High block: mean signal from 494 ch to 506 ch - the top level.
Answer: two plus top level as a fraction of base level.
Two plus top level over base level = 2.95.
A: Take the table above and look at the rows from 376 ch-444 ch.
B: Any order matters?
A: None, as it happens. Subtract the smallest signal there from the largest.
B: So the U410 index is 0.89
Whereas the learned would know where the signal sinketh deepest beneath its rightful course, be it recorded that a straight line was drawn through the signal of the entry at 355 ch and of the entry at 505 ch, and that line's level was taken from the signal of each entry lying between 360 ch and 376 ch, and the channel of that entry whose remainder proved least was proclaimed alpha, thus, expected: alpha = 375 ch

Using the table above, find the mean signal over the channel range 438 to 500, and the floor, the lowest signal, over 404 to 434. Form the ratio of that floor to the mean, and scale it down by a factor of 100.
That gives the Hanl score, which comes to 0.0119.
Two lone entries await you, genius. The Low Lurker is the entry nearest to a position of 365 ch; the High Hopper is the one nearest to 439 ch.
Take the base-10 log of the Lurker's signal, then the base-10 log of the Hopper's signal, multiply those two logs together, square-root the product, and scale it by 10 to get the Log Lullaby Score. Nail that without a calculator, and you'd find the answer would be 6.30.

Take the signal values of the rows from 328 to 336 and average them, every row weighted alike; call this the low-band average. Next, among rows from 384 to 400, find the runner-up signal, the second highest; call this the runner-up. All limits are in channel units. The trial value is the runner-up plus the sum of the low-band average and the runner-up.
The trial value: 13.2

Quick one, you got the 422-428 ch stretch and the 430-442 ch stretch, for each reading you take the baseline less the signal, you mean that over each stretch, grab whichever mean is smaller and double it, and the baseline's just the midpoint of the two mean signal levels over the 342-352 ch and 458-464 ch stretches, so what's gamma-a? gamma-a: -1.0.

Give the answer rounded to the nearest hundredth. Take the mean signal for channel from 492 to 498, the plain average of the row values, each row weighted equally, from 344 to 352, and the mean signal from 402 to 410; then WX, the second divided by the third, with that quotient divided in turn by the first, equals 0.25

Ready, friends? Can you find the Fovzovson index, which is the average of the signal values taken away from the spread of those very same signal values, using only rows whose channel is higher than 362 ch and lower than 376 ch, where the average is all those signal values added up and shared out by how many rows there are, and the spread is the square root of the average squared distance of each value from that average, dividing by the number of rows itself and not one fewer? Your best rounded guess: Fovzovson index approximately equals -3.9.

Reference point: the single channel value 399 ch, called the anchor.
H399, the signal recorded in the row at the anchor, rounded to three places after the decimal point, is 4.278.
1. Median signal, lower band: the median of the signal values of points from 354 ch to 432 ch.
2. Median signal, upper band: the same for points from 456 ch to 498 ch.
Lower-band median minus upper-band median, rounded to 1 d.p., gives 1.3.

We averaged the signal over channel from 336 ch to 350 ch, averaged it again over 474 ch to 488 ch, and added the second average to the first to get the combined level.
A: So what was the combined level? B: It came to 6.1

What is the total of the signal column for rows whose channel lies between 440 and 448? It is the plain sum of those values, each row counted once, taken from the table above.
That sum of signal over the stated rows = 18.9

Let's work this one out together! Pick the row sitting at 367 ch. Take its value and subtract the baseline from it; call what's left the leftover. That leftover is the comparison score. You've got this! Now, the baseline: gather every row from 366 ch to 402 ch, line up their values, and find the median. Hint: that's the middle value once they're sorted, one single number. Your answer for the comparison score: -0.20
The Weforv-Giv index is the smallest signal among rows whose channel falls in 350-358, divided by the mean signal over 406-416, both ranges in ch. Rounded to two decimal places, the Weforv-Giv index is 0.91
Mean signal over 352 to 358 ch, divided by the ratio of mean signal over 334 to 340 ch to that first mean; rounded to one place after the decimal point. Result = 3.9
